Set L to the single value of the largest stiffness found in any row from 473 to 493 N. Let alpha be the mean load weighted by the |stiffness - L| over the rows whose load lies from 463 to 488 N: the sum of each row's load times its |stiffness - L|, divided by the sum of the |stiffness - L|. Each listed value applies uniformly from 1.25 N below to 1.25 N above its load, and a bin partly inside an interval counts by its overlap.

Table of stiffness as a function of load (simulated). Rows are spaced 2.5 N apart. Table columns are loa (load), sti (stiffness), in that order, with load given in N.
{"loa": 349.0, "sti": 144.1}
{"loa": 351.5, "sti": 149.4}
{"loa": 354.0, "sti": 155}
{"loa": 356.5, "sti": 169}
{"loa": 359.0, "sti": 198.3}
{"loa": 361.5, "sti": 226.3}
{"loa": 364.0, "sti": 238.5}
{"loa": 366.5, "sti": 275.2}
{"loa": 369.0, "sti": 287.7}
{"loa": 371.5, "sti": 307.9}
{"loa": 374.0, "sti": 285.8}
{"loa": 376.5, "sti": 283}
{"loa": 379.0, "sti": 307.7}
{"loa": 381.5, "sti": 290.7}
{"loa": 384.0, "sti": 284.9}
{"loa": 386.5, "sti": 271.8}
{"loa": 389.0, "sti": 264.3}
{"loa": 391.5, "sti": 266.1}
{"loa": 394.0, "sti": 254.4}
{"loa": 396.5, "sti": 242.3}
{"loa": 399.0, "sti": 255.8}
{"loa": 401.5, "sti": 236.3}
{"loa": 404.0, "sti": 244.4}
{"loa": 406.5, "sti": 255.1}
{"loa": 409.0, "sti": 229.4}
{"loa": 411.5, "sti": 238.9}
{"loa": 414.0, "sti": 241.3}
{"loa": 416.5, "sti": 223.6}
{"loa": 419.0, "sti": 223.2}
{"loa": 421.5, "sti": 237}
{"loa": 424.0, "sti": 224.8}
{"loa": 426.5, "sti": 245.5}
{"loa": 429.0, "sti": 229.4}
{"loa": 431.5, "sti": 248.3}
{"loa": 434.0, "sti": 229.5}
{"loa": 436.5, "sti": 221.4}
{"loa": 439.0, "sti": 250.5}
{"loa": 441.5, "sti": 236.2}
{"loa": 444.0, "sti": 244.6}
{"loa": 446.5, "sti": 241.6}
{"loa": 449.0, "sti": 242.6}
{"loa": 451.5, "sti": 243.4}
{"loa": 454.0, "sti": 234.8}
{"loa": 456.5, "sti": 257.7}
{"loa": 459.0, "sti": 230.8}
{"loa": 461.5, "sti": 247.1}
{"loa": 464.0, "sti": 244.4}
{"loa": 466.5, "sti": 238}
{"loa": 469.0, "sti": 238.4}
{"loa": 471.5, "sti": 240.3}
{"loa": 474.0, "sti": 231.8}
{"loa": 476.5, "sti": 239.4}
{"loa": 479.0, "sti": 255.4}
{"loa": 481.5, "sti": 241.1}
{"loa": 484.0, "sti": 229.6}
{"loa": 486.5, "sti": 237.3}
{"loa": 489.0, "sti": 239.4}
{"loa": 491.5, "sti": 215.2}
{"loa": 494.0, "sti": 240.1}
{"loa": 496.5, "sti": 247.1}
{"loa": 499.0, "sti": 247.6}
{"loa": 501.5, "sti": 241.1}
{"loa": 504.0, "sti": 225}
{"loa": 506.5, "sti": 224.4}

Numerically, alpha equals 475.7 N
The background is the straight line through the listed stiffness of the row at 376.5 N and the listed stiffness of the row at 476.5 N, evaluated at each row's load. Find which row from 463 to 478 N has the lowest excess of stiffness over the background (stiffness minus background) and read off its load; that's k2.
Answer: 474.0 N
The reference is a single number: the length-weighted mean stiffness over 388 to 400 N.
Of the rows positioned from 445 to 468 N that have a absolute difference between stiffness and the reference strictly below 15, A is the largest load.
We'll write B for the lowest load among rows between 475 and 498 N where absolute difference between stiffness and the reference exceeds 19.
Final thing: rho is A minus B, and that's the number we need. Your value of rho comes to -20.0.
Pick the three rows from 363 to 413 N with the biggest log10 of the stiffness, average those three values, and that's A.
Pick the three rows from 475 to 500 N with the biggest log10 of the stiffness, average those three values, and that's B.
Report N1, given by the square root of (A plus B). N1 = 2.21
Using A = 2.48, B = 2.40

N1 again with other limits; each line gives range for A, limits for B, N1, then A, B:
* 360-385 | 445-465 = 2.21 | 2.48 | 2.40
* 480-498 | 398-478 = 2.19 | 2.39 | 2.41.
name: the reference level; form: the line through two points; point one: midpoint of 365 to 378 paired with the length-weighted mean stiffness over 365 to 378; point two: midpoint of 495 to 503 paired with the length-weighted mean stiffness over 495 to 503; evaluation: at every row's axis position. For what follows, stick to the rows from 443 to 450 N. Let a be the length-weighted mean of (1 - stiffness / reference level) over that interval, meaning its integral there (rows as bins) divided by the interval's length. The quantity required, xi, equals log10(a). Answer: -1.13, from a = 0.07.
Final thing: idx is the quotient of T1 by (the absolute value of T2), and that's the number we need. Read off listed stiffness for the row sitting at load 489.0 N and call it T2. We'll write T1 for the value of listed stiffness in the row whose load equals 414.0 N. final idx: 1.01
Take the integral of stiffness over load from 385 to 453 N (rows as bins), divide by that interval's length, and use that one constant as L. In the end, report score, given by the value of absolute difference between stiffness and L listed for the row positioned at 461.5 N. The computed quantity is 4.7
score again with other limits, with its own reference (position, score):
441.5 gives 6.2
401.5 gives 6.1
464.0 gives 2.0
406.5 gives 12.7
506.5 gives 18.0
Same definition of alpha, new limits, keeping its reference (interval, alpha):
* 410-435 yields 422.5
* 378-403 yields 385.8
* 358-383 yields 370.5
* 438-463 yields 450.7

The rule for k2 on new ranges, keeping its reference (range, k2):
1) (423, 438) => 424.0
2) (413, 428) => 416.5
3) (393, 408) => 401.5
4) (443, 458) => 454.0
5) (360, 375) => 361.5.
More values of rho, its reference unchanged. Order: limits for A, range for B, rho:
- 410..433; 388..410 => 30.0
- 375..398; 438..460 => -45.0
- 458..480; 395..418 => 77.5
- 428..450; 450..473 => -5.0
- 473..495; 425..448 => 50.0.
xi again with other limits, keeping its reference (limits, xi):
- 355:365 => -0.53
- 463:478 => -1.22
